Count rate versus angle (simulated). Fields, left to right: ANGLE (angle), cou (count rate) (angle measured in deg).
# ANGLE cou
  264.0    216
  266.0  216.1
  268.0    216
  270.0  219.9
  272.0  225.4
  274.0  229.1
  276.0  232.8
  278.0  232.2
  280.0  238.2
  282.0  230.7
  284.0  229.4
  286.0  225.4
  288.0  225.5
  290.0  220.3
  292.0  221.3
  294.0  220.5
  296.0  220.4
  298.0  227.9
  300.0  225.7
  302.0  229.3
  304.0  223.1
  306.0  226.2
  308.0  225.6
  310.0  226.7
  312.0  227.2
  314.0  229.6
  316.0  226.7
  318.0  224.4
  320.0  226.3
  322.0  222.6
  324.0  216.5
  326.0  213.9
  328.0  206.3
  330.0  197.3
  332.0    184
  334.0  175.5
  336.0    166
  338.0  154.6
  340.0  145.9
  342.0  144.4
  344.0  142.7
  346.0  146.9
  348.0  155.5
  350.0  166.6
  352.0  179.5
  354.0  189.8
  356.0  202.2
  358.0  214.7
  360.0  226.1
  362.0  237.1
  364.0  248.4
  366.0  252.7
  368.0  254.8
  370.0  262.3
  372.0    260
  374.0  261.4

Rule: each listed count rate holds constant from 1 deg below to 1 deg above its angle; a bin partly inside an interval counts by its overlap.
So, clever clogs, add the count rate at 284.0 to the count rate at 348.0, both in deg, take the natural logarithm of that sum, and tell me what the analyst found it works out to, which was 5.95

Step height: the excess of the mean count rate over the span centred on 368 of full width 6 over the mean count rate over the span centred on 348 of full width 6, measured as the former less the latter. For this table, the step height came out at 100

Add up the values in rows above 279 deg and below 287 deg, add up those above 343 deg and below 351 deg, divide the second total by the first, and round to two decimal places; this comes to 0.66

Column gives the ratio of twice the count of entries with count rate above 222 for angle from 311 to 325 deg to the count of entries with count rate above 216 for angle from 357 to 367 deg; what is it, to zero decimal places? 3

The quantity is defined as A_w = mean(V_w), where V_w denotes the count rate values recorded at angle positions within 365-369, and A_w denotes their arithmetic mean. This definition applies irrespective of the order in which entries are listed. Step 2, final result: 254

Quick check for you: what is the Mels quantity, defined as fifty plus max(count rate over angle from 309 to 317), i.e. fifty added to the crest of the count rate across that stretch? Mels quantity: 280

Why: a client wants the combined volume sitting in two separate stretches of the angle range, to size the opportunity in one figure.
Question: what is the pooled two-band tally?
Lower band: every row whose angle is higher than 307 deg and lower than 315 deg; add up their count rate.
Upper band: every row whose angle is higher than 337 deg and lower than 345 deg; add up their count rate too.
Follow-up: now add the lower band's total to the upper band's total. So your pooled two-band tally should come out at 1497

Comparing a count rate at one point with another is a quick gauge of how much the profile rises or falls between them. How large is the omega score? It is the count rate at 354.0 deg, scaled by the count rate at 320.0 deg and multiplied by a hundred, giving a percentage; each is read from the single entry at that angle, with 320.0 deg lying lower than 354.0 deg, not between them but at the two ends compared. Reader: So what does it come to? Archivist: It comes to 84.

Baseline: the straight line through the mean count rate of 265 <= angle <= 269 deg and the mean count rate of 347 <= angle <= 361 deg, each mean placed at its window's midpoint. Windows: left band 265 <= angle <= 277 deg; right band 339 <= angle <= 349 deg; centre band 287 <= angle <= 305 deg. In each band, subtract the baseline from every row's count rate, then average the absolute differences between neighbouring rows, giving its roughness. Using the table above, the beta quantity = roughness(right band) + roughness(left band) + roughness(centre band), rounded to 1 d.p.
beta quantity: 11.2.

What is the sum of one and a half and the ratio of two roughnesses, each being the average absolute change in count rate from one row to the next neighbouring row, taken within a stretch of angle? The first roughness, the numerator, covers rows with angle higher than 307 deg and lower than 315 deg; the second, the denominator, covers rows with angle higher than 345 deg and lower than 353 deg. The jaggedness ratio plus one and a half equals 1.6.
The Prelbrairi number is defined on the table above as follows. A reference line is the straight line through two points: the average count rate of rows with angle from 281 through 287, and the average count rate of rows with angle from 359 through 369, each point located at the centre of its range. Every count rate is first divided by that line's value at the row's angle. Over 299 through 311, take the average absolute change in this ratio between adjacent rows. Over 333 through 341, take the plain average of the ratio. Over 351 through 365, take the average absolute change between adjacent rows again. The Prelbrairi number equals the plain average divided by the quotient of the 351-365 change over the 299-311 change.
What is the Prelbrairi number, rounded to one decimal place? 0.2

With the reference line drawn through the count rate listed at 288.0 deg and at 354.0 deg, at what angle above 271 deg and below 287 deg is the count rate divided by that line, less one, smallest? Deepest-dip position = 272.0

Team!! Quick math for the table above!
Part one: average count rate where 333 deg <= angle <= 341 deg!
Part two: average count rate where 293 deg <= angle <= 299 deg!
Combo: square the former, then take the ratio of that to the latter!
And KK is 116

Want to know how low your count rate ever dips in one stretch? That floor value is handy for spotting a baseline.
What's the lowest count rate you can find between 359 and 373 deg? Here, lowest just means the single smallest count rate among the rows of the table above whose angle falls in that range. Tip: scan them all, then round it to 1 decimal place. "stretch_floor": 226.1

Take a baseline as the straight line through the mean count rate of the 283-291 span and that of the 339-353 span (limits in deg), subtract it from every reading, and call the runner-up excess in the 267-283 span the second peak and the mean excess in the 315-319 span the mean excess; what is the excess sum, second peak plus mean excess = 36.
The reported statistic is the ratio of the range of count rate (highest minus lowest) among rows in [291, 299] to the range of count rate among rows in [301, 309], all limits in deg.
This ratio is 1.21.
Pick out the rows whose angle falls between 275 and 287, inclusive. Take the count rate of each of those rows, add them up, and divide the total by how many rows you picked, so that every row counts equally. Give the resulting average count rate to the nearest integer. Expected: 231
